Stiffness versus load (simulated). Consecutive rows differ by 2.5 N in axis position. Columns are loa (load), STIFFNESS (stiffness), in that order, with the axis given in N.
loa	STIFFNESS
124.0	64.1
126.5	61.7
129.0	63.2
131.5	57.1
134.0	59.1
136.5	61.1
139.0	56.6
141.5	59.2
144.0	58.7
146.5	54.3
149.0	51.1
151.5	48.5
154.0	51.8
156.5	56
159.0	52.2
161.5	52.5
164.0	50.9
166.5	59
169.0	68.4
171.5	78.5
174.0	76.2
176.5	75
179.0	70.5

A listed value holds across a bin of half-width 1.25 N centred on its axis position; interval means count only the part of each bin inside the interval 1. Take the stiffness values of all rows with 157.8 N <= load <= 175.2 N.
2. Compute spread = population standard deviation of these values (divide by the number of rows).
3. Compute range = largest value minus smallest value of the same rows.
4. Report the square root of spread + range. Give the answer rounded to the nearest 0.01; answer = 6.20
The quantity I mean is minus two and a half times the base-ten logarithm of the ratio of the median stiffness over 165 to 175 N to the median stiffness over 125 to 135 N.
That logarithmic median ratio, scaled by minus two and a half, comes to -0.20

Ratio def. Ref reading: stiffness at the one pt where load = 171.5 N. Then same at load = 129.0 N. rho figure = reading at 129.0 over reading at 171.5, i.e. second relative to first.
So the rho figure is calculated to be 0.8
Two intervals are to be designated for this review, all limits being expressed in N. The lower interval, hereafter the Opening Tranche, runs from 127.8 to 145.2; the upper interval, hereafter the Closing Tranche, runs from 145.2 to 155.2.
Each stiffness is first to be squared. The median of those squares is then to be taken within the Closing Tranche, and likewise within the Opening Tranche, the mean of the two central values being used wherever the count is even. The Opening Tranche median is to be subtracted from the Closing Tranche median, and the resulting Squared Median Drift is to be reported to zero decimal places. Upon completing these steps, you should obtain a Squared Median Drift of -846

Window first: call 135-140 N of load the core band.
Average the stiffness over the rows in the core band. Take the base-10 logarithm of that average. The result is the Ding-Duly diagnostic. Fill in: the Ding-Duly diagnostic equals 1.77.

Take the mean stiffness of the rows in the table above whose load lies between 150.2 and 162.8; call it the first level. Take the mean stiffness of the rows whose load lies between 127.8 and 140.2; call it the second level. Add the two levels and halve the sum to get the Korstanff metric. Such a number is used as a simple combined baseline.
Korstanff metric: 56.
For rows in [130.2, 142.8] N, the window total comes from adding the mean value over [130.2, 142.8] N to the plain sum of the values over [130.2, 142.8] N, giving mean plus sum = 352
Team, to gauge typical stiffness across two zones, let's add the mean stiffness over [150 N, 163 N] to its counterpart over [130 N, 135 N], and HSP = 110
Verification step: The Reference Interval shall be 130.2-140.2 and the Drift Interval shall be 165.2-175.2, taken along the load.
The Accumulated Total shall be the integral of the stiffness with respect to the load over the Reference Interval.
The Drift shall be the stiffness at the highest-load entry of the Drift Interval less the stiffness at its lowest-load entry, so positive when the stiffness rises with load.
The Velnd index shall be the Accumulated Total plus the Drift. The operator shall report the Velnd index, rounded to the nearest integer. 602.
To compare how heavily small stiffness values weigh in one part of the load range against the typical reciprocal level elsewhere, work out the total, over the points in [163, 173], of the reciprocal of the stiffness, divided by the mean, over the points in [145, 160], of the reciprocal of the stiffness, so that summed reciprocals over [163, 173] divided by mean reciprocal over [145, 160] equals 3.3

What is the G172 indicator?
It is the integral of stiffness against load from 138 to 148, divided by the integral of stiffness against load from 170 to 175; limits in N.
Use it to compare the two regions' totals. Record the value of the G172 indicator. 1.5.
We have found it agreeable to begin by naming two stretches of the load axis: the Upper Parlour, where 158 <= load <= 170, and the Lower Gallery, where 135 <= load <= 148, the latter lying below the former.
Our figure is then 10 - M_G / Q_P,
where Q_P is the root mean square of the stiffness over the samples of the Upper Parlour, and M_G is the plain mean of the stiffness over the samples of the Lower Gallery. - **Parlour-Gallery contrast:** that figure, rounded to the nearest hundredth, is 8.98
